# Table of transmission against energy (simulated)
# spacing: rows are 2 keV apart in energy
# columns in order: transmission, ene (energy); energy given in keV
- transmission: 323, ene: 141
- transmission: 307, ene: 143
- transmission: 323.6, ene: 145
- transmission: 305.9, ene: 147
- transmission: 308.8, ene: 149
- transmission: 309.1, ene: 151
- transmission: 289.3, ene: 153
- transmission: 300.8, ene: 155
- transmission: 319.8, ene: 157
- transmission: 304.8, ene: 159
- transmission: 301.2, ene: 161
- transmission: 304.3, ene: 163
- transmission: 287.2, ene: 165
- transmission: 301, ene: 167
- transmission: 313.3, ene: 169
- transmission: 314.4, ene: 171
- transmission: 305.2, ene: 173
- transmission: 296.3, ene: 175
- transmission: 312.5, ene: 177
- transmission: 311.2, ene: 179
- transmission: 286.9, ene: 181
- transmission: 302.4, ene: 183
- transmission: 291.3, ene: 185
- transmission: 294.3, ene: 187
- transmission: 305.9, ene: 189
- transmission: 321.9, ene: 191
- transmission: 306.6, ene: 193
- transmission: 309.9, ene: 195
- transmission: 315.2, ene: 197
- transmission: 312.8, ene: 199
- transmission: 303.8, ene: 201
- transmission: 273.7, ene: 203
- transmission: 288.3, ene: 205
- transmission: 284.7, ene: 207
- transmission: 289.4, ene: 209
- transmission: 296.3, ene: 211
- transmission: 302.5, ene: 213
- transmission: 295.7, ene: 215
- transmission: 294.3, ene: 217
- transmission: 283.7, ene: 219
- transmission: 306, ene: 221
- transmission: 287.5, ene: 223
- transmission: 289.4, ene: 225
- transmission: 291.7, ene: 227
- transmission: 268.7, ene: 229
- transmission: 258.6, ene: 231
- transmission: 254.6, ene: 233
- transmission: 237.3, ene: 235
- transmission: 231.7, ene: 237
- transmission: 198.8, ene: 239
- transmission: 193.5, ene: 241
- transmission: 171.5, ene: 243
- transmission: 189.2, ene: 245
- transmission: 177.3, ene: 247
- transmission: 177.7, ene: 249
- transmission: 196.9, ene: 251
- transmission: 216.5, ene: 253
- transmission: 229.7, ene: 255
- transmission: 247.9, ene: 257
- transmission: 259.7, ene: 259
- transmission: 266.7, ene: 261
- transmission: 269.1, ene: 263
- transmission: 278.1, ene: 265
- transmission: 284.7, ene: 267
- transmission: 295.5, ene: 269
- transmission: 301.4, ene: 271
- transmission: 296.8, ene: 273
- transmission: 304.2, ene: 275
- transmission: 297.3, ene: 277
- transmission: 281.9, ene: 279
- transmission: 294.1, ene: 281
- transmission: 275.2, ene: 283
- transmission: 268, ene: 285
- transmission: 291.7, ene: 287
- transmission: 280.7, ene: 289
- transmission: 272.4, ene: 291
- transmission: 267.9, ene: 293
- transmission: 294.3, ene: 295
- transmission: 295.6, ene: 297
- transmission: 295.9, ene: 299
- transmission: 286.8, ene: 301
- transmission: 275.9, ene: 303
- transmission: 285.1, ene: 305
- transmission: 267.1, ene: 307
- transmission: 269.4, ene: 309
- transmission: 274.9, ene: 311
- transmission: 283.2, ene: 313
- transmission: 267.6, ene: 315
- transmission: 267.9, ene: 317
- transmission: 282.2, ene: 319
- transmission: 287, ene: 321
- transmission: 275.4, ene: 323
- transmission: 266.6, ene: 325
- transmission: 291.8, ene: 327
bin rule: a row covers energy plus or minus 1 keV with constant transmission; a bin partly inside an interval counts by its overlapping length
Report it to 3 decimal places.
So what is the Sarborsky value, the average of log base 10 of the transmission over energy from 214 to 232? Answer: 2.456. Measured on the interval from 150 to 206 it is 2.481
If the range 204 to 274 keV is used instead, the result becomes 2.404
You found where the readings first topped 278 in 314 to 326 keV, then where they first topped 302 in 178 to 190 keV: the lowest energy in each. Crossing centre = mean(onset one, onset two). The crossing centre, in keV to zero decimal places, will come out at 249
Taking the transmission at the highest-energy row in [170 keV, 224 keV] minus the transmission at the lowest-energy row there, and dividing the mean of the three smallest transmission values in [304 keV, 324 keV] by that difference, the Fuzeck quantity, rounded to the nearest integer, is -10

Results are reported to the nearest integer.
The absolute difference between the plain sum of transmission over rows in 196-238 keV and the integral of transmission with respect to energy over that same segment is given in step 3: 5966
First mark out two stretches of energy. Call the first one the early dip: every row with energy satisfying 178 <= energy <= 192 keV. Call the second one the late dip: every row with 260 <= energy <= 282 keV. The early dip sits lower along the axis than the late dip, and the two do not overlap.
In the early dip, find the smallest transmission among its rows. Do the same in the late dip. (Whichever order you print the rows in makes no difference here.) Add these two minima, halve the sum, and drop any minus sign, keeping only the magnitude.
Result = 277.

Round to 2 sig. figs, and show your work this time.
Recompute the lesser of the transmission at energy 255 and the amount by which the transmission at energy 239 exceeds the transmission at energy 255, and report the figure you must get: -31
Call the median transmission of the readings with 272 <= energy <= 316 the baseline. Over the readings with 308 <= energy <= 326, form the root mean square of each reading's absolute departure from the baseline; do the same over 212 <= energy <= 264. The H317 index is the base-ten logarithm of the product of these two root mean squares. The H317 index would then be 2.77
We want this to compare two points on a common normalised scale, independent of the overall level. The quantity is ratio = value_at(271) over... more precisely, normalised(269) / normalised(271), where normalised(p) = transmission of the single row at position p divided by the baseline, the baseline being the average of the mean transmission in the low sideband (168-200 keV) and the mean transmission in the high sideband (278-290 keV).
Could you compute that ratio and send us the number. 0.98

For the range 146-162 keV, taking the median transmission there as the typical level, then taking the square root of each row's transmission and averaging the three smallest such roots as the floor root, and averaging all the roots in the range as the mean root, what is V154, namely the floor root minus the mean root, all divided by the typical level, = -0.0007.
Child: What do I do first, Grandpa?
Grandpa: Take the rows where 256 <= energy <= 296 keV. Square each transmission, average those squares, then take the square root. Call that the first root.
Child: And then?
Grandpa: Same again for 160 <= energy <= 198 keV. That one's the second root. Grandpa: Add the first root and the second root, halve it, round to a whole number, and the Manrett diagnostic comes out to 293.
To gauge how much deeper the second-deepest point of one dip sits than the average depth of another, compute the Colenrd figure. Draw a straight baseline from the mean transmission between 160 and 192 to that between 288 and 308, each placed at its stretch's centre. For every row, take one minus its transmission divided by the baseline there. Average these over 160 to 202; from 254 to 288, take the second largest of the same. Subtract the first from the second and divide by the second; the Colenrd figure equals 1.1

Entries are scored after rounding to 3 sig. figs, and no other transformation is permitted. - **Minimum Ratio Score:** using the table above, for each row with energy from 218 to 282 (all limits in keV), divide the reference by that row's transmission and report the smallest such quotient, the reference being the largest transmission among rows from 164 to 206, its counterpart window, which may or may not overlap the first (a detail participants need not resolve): 1.05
